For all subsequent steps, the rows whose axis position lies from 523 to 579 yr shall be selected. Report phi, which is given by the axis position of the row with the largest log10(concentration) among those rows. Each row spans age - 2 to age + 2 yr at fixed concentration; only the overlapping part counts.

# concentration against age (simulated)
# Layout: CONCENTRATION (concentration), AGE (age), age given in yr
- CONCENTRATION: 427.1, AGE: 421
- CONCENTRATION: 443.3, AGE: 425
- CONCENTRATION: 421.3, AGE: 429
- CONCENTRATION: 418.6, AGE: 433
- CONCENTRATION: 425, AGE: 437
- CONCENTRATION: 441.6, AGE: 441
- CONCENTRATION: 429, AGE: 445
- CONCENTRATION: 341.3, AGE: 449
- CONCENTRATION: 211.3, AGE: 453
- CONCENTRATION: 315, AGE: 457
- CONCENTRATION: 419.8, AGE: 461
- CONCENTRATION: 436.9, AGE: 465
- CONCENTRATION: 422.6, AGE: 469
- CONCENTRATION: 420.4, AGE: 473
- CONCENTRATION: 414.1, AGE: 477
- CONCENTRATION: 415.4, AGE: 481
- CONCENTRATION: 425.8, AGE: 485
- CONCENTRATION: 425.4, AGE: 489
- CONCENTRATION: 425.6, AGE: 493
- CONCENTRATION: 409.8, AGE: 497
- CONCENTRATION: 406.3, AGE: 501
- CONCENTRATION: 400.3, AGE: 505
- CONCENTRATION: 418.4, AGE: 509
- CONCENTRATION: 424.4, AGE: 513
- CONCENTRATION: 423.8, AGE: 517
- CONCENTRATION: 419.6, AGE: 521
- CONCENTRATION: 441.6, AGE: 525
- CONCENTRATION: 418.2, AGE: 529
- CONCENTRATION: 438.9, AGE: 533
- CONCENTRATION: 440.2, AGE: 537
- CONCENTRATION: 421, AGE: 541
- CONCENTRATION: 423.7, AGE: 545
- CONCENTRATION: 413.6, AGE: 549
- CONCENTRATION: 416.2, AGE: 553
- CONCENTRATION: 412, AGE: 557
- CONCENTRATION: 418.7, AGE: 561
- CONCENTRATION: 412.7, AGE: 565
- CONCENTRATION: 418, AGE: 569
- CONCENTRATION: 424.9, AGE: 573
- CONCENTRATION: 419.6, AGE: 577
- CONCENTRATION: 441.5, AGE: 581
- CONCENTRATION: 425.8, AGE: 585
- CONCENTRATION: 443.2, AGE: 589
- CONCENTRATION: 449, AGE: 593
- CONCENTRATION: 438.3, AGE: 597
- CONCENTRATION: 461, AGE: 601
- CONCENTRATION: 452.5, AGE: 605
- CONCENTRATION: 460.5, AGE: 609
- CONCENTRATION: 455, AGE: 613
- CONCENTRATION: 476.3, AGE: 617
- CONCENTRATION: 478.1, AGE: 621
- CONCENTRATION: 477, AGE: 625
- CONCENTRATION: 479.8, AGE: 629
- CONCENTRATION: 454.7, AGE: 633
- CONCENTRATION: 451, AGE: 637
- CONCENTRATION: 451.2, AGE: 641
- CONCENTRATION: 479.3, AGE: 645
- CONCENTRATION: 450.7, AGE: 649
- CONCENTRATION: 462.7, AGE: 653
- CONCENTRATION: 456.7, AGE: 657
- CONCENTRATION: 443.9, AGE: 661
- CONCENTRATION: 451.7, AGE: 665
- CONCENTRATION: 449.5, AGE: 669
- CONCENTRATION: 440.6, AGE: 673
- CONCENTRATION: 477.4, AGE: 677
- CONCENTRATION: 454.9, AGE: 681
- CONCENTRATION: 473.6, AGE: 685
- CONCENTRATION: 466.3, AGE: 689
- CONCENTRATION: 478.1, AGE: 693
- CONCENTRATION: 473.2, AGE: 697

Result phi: 525 yr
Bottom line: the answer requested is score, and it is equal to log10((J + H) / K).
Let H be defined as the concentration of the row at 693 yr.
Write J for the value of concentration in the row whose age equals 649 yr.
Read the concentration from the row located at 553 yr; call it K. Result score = 0.35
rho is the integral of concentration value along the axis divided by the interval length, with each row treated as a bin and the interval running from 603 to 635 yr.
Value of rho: 467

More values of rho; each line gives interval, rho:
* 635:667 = 456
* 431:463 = 375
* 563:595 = 429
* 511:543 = 428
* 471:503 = 418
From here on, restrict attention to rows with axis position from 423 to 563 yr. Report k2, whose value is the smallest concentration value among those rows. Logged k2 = 211.3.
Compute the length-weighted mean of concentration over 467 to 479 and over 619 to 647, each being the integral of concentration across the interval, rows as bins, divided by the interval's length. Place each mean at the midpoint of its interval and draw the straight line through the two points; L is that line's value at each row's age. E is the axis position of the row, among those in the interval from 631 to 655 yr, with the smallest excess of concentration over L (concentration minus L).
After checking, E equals 649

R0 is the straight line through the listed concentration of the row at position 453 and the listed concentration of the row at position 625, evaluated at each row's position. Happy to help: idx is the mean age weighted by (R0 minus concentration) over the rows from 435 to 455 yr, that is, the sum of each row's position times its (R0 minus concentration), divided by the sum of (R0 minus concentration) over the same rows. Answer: 442.2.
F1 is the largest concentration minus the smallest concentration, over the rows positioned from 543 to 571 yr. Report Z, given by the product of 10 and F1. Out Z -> 117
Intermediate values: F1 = 12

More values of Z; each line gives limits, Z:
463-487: 228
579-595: 232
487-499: 158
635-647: 283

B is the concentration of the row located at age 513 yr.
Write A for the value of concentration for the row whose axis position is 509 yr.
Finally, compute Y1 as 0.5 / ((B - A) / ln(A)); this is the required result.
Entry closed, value 0.5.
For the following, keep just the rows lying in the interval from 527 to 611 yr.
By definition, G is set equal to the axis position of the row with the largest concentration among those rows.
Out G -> 601 yr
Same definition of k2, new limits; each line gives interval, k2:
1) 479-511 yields 400.3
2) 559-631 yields 412.7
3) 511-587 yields 412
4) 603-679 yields 440.6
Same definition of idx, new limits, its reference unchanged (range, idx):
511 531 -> 520.6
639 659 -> 650.0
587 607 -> 595.3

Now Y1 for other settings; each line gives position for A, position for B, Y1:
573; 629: 0.1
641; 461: -0.1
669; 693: 0.1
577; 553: -0.9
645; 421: -0.1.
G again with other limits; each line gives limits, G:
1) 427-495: 441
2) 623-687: 629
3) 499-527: 525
